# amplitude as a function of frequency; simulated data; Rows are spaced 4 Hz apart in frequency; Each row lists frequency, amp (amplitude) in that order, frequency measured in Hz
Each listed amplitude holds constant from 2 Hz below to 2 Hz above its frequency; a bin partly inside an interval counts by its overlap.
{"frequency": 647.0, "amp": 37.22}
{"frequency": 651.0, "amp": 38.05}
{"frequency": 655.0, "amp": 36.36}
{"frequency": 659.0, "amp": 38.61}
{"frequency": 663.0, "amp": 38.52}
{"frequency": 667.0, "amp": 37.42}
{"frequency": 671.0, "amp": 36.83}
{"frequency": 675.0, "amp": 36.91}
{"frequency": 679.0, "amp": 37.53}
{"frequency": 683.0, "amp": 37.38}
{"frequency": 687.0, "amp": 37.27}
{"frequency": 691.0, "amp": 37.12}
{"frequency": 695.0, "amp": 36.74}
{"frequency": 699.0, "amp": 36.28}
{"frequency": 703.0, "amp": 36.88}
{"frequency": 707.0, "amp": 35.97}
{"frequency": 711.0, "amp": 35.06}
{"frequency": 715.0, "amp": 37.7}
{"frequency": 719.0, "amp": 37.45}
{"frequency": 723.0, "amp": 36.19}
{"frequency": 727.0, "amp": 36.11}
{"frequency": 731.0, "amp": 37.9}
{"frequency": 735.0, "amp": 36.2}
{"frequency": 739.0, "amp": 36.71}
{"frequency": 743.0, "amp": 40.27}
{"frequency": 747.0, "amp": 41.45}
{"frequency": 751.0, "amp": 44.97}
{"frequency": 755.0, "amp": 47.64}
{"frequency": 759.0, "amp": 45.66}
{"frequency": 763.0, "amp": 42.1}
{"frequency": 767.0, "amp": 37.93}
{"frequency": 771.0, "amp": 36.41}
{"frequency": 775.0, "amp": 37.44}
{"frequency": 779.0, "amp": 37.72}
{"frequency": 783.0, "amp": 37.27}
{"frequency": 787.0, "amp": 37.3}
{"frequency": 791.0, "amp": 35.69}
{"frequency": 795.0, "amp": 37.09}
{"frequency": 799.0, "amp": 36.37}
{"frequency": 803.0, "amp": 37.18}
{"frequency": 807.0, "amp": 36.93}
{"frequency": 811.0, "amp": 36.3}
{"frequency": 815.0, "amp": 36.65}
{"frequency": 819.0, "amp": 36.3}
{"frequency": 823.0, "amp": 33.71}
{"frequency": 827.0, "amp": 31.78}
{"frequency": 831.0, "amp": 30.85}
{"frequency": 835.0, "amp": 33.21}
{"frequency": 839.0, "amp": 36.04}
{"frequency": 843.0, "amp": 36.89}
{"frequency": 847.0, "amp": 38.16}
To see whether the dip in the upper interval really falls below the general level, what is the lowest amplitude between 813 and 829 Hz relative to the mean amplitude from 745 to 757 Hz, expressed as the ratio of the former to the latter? 0.711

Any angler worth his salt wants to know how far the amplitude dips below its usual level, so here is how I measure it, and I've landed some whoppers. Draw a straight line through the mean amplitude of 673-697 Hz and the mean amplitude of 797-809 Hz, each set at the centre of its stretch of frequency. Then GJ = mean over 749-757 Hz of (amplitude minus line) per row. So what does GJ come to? 9.3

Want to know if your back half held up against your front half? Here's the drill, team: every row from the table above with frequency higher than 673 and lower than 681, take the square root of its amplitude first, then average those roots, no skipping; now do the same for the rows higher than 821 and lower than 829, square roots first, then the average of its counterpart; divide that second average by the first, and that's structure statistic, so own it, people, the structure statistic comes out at 0.94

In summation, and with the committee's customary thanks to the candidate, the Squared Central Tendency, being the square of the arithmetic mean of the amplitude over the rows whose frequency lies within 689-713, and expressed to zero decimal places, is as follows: 1321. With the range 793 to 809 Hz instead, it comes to 1361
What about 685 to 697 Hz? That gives 1372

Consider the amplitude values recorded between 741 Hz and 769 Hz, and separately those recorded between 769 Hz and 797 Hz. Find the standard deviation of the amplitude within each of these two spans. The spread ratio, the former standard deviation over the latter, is 4.8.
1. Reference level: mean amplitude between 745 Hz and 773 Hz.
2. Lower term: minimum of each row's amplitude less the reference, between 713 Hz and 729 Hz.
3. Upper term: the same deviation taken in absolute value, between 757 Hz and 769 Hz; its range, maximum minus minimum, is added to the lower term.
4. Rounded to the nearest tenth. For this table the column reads -2.0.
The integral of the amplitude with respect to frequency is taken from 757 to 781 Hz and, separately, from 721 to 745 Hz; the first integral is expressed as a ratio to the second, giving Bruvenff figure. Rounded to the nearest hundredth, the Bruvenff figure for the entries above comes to 1.06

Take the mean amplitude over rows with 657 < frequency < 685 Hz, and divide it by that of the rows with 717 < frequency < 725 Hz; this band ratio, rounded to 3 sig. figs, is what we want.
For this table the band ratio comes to 1.02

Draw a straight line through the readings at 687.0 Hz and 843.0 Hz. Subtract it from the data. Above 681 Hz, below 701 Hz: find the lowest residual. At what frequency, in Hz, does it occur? 699.0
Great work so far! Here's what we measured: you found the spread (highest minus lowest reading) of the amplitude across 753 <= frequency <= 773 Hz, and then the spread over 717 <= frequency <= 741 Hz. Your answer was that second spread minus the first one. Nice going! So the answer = -9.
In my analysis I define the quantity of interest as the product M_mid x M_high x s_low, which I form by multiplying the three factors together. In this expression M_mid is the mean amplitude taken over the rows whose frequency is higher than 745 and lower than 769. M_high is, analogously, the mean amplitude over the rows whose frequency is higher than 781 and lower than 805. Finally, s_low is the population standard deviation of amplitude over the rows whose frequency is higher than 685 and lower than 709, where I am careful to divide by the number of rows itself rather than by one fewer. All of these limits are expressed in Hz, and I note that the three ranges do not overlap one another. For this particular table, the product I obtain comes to 726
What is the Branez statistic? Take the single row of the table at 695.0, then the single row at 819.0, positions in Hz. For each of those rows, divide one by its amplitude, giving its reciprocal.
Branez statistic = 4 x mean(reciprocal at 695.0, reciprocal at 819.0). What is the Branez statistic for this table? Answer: 0.110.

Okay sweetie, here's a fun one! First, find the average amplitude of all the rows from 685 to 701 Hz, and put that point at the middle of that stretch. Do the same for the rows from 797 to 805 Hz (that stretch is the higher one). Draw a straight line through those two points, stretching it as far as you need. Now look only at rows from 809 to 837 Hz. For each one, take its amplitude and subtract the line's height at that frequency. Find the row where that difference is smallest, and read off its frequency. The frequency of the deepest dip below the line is 831.0 Hz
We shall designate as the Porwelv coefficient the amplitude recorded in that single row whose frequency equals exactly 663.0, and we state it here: 38.52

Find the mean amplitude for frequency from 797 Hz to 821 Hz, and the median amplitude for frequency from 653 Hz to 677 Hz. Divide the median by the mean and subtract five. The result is -3.99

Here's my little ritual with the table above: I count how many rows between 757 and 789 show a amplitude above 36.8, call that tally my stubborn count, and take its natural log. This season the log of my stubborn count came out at 1.95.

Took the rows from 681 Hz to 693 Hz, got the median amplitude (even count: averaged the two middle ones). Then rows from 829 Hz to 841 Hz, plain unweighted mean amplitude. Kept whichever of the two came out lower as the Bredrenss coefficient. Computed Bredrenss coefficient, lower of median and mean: 33.4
